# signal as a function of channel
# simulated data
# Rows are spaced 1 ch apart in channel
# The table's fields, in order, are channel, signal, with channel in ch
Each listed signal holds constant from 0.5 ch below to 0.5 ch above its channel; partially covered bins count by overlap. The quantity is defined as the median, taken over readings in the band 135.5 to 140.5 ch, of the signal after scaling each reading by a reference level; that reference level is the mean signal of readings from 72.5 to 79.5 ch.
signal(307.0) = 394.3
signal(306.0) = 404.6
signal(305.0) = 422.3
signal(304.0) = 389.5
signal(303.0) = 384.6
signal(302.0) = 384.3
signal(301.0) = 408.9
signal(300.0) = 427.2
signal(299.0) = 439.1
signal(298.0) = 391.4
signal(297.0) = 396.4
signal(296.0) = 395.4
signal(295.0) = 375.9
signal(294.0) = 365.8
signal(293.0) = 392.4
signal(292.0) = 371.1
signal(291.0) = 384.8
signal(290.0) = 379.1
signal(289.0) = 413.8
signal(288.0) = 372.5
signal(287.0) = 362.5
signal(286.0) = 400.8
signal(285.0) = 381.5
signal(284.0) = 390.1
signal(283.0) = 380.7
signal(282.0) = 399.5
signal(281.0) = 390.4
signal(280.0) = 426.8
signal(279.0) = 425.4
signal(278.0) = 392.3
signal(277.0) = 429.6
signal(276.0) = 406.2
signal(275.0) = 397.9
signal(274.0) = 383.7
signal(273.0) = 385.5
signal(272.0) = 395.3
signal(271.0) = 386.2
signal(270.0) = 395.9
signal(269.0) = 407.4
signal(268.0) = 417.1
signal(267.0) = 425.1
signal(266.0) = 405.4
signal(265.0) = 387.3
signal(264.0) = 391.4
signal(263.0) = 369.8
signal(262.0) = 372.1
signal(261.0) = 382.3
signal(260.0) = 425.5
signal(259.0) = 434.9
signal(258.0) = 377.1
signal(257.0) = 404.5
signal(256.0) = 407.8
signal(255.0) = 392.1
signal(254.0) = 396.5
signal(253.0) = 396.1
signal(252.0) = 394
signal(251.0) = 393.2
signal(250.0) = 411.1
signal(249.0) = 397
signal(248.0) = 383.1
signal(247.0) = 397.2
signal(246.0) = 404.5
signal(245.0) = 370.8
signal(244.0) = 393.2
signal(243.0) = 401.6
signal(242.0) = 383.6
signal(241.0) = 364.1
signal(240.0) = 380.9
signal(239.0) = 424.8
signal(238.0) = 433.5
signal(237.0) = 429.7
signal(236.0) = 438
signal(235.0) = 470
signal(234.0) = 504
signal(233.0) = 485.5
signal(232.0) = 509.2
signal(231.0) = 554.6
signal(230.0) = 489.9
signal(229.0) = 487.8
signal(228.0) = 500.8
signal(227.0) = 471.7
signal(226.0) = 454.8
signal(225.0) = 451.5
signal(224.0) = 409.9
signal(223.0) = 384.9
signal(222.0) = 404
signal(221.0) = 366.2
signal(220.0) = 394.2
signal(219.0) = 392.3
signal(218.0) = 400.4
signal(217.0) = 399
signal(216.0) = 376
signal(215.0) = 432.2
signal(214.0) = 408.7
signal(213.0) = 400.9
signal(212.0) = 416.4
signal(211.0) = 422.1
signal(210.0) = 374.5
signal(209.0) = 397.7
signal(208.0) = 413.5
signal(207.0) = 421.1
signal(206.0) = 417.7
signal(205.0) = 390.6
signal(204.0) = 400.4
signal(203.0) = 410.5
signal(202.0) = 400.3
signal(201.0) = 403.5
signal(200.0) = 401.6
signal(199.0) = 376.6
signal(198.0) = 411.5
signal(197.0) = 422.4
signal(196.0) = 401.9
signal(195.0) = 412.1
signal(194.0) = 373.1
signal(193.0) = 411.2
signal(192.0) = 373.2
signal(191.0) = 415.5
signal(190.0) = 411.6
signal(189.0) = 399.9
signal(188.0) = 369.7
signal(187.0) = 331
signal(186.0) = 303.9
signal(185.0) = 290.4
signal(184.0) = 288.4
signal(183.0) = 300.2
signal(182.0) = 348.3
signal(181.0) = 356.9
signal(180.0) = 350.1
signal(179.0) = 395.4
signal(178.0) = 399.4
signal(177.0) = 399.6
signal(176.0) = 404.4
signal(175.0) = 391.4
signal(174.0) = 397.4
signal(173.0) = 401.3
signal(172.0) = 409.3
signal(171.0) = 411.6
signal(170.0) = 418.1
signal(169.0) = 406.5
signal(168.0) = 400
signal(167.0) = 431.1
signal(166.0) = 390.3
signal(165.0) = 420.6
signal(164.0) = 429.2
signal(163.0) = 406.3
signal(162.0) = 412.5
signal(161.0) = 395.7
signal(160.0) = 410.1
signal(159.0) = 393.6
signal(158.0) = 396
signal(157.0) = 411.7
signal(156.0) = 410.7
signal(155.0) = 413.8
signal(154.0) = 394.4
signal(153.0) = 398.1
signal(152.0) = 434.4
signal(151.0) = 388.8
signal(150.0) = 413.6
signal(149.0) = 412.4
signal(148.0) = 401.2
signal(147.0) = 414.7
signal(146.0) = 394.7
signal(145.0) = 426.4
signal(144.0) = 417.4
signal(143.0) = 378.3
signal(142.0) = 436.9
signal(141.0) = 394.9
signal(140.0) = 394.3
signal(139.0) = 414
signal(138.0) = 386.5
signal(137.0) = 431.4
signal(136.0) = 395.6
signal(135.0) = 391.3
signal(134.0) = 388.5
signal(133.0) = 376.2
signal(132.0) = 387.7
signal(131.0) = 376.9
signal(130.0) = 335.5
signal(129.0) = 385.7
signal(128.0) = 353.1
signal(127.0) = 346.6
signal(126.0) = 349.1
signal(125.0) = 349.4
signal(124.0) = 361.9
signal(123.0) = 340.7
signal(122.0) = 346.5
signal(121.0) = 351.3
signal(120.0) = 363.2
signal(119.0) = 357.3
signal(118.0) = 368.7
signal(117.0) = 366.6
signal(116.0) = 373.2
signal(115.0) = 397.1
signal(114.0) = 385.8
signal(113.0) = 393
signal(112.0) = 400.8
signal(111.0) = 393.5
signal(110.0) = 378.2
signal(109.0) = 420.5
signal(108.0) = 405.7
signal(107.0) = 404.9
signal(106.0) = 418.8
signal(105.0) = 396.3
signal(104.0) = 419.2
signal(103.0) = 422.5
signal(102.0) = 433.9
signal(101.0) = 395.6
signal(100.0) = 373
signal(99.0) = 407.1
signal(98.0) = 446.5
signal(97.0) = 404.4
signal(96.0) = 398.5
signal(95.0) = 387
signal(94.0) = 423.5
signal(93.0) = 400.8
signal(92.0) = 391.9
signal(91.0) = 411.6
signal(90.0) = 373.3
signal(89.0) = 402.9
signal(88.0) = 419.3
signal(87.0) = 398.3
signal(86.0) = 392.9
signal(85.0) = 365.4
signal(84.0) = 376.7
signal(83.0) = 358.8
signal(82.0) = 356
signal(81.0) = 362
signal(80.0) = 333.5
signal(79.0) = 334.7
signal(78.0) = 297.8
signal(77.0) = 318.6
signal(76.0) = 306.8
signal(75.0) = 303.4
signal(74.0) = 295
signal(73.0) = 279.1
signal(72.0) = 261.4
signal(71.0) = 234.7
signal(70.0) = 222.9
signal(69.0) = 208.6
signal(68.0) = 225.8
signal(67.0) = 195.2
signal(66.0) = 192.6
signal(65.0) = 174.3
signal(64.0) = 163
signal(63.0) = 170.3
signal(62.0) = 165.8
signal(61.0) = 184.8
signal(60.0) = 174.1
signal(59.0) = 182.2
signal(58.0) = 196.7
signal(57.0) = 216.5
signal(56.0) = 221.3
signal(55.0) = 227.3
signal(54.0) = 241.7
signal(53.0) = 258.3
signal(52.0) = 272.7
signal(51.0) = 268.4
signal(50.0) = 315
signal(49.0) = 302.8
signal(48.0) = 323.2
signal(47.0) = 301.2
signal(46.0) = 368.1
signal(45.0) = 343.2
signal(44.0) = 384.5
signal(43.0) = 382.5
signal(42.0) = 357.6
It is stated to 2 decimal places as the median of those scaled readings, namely 1.30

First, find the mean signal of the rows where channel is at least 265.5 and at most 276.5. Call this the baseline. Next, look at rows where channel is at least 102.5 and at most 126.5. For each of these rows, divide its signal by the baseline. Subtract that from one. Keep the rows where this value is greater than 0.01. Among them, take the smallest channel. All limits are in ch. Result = 105.0 ch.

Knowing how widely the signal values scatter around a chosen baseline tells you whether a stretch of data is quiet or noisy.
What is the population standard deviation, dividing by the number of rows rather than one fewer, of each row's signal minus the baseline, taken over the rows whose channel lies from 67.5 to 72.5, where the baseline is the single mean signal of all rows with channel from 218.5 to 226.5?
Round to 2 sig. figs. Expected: 18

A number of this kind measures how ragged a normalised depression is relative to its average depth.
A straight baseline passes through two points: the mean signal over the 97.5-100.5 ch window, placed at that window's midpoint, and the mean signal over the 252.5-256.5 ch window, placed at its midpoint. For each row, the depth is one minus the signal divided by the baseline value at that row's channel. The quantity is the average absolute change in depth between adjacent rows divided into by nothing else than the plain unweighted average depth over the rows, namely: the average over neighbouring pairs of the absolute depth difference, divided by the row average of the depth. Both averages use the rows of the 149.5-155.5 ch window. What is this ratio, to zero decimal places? -13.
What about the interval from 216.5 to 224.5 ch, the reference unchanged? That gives 3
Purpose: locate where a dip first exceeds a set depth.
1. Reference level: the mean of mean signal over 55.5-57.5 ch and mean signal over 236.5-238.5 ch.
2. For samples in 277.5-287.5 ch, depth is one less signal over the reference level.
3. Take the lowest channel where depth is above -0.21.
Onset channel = 278.0 ch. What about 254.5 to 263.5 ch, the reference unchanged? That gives 255.0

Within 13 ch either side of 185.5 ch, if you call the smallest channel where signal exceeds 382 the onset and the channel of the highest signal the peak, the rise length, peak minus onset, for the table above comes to 24 ch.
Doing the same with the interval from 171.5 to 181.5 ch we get 0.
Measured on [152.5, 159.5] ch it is 2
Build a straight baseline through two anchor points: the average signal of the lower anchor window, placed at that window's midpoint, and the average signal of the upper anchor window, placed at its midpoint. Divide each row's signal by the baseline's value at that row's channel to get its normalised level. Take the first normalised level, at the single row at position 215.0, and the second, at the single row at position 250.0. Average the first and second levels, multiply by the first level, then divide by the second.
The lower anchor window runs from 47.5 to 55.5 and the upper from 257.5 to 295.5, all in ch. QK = 1.26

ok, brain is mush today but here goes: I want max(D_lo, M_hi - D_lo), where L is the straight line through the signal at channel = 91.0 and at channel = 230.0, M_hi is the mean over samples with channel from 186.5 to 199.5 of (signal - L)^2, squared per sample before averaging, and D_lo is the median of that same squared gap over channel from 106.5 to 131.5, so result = 3377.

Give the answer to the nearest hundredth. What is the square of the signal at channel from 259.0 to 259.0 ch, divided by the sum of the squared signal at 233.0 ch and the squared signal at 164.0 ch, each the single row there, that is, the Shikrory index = 0.45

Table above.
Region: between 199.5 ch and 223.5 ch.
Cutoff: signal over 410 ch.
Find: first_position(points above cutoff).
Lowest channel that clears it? 203.0 ch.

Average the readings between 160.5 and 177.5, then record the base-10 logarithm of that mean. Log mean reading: 2.61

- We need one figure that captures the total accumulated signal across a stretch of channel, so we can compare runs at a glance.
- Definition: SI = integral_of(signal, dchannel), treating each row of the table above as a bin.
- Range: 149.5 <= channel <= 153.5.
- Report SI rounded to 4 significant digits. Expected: 1635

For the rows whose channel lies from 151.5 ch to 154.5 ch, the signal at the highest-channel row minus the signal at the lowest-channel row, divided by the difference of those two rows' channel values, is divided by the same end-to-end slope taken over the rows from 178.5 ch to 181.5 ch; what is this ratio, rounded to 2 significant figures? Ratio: 1.0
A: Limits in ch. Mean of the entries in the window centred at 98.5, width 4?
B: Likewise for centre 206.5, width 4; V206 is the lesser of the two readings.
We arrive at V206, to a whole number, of 408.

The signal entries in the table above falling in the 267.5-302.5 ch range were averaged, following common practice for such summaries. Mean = 396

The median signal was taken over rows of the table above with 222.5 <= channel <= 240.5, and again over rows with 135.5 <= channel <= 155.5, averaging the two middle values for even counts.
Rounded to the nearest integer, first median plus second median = 869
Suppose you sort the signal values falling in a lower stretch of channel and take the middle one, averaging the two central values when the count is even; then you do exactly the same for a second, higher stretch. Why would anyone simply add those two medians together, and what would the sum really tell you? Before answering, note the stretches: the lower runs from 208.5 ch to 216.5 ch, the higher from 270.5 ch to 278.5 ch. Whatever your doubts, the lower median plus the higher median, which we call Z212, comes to 799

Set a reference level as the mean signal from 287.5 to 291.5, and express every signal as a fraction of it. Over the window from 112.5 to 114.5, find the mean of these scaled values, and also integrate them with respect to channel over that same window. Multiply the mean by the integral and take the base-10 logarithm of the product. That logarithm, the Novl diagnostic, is 0.3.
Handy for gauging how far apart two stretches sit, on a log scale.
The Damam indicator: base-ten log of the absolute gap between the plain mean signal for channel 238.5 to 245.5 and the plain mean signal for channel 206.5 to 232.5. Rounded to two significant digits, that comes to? 1.6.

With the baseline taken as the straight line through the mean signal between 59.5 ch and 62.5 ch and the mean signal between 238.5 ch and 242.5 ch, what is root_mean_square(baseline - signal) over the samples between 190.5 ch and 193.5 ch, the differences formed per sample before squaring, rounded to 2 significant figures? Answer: 72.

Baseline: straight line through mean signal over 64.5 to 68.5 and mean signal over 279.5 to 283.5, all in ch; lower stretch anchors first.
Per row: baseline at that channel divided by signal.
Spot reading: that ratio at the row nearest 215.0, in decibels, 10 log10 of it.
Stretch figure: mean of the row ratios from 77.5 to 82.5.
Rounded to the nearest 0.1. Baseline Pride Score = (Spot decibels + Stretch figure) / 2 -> -0.2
